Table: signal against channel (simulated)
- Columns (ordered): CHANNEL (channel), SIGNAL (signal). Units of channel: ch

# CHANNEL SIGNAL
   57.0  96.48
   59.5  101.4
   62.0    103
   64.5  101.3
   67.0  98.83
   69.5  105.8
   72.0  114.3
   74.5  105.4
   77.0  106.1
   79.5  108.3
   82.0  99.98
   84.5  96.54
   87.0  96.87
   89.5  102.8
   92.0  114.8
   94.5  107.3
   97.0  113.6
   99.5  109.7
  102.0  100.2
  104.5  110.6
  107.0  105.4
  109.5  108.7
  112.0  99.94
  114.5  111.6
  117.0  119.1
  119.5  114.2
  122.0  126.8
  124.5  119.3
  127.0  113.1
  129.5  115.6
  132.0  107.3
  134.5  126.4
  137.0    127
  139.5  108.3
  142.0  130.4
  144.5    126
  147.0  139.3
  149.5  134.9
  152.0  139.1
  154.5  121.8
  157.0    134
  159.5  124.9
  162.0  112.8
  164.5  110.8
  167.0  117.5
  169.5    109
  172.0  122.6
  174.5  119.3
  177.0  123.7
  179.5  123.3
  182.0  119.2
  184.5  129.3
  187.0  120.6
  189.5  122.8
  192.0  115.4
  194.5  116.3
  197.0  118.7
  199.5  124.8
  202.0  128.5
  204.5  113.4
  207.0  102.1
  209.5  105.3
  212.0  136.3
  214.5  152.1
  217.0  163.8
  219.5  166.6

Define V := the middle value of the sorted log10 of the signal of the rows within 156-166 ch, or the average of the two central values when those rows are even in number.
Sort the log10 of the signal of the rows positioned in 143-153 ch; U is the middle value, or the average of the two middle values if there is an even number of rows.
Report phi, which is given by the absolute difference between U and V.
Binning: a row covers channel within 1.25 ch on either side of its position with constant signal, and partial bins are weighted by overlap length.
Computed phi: 0.06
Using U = 2.14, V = 2.07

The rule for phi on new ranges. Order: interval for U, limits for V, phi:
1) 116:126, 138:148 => 0.03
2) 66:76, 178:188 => 0.06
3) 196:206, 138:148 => 0.02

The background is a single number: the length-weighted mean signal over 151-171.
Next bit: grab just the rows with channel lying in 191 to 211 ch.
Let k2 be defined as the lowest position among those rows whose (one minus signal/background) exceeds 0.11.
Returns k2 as 207.0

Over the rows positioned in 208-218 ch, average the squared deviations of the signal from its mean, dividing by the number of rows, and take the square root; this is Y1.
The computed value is 22.0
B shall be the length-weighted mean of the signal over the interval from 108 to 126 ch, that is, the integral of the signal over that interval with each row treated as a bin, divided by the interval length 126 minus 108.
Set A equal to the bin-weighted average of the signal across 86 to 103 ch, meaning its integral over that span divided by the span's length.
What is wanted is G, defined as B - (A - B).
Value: 121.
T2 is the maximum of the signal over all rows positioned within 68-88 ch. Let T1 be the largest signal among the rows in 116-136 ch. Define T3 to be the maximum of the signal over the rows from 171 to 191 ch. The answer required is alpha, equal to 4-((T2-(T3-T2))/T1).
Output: 3.22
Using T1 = 126.8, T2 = 114.3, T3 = 129.3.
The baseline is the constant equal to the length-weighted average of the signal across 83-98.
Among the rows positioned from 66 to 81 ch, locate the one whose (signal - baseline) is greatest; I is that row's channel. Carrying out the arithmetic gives 72.0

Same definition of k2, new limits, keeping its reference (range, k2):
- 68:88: 69.5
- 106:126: 107.0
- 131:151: 132.0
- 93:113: 94.5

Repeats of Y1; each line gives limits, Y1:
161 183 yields 5.2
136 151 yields 9.8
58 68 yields 1.5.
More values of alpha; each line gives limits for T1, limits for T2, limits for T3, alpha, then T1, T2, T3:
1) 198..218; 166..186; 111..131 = 3.20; 163.8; 129.3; 126.8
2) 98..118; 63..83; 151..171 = 3.25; 119.1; 114.3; 139.1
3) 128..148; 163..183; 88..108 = 3.05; 139.3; 123.7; 114.8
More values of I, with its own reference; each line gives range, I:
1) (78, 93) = 92.0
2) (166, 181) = 177.0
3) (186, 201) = 199.5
